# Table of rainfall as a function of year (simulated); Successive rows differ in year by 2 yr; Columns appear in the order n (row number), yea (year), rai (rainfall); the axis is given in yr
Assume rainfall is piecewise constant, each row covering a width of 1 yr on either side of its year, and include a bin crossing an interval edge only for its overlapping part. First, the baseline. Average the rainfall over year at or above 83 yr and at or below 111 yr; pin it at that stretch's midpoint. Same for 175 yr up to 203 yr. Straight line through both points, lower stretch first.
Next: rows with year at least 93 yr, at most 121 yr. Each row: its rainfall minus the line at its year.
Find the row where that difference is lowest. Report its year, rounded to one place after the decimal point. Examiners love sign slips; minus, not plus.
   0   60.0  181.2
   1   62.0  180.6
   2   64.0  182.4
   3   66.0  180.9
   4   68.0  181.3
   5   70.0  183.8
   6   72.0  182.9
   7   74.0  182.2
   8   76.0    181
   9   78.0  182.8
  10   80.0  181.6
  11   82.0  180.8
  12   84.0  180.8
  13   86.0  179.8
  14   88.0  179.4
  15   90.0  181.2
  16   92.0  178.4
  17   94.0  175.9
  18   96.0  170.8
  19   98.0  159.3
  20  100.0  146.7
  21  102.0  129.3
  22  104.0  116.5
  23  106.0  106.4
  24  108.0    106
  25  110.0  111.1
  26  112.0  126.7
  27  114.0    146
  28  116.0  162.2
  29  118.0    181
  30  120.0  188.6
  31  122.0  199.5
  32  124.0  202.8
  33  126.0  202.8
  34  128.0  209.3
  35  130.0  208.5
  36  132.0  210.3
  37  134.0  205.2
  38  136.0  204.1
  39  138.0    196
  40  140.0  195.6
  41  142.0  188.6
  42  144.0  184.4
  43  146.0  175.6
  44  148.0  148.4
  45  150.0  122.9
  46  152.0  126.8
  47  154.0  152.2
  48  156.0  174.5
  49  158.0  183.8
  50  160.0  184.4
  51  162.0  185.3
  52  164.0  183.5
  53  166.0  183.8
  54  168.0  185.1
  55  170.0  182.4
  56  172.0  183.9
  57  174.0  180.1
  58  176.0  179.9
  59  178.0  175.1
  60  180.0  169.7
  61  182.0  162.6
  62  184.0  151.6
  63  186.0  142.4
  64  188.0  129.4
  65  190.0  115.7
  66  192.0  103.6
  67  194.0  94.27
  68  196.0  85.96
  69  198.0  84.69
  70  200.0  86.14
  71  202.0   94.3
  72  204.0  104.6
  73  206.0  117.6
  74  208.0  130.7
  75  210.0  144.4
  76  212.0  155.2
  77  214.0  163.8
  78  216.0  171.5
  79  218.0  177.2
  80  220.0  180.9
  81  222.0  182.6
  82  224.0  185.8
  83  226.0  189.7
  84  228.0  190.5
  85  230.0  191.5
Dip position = 106.0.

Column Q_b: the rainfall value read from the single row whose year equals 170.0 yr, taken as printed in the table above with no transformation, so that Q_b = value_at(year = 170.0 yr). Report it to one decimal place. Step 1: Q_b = 182.4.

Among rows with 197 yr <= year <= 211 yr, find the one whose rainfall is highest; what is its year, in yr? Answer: 210.0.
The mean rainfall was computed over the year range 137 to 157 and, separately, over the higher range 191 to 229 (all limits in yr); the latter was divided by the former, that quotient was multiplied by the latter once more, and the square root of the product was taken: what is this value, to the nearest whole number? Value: 11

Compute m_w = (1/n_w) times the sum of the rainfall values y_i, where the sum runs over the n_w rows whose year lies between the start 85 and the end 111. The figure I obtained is 149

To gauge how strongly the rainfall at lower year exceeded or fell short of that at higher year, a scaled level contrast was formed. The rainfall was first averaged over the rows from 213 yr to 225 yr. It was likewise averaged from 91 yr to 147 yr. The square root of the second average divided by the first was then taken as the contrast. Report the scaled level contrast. 0.98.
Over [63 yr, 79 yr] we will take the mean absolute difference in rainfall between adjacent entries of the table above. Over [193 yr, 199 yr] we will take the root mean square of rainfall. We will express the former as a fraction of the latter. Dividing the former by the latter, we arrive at 0.015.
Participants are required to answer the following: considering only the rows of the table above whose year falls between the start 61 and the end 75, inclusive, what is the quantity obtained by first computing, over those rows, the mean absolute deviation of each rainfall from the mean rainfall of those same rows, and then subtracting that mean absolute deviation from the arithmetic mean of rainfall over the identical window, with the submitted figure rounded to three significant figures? 181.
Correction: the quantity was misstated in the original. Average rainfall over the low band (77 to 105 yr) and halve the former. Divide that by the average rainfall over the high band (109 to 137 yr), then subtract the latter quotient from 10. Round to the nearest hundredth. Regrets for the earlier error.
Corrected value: 9.54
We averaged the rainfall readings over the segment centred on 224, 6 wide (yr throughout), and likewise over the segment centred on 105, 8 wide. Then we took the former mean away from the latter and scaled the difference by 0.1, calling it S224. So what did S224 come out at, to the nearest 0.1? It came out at -7.1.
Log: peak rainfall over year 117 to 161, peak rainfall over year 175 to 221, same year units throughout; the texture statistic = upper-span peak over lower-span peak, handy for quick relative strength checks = 0.86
